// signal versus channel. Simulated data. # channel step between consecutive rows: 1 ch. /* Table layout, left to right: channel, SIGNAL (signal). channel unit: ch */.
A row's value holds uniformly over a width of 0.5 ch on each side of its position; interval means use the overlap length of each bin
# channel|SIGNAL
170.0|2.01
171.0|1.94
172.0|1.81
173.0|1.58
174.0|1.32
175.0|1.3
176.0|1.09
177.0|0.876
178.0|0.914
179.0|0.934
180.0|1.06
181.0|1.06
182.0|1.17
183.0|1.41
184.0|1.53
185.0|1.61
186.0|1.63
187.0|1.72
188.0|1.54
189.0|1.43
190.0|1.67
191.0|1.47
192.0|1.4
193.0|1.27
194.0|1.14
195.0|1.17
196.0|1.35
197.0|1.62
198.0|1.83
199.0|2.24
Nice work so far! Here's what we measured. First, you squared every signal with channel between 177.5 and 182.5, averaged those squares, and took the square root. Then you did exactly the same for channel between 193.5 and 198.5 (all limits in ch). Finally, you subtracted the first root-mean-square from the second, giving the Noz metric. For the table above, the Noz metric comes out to 0.41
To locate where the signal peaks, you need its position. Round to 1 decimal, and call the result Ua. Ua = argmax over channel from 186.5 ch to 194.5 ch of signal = 187.0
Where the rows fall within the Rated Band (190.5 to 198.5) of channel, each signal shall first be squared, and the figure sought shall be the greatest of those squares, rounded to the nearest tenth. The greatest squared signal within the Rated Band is 3.3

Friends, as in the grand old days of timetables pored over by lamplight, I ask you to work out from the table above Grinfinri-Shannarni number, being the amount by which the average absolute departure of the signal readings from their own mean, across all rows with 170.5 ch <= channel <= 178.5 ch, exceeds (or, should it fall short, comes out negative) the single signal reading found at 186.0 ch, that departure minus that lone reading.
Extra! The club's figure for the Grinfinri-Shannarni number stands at -1.31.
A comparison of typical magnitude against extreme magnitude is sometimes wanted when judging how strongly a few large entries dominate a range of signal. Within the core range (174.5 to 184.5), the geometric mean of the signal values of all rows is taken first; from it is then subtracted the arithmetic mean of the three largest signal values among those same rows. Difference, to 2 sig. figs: -0.30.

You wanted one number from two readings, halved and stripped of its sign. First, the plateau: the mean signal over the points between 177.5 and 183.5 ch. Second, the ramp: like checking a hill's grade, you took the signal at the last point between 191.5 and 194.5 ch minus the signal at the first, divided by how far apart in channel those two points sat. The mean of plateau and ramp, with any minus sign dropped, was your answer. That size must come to 0.48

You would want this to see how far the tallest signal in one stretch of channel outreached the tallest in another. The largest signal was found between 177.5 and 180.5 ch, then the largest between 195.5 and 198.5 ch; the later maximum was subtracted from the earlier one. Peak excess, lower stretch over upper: -0.8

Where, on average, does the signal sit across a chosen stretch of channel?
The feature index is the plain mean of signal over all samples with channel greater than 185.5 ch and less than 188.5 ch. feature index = 1.6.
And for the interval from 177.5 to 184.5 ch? 1.2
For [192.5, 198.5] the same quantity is 1.4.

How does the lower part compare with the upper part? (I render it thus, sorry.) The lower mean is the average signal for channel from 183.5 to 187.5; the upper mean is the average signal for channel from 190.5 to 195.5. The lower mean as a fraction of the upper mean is 1.3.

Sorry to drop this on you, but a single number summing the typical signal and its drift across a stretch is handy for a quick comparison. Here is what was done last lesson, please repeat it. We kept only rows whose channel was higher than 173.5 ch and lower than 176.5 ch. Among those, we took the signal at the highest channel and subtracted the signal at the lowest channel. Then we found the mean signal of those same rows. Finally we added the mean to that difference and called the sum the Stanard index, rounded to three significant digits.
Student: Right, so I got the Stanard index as 1.01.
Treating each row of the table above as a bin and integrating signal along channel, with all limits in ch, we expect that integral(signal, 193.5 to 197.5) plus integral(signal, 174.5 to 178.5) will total 9.5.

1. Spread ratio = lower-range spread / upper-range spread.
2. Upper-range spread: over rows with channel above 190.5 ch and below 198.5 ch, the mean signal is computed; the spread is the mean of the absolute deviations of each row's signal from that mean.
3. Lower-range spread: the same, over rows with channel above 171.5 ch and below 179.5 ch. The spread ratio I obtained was 1.57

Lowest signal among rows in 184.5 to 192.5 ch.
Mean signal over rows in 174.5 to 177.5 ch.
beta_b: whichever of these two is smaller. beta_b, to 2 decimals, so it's 1.09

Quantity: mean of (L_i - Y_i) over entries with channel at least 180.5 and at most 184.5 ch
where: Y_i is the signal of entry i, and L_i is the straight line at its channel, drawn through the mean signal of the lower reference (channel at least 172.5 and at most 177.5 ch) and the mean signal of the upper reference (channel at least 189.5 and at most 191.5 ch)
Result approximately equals 0.10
